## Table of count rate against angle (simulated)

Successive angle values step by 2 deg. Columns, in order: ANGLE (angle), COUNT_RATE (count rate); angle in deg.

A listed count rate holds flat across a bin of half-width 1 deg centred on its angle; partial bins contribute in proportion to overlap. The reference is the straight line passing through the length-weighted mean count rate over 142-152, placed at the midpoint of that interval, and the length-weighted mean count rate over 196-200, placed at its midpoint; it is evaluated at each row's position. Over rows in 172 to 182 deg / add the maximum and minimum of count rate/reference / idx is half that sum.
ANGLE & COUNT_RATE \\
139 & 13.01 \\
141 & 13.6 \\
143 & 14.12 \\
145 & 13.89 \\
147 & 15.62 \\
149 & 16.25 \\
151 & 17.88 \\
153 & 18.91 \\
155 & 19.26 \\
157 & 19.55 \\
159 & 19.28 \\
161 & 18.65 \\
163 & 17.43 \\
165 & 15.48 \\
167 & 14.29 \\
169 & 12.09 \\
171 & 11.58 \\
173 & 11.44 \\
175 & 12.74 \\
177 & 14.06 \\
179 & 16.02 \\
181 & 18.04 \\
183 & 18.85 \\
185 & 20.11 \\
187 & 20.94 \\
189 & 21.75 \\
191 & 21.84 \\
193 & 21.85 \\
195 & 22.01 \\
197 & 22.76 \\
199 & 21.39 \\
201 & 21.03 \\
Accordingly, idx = 0.76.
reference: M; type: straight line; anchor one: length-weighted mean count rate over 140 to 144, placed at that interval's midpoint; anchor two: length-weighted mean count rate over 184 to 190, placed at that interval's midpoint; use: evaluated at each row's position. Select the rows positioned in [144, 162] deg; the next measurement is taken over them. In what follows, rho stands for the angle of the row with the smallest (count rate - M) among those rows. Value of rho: 145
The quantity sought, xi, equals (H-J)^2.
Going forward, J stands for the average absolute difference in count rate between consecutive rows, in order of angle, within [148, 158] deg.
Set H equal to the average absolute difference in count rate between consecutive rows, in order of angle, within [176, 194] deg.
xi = 0.02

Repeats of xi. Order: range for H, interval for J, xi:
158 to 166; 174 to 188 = 0.01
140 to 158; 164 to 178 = 0.10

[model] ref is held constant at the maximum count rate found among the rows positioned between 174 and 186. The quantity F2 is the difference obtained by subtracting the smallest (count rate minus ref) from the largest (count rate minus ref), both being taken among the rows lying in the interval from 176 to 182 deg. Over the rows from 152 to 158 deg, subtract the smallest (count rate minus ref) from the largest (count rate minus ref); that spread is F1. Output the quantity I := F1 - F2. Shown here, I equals -3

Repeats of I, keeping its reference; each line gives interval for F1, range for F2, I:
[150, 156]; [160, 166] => -2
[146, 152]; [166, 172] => 0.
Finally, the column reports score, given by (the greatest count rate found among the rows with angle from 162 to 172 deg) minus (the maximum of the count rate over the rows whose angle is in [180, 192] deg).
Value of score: -4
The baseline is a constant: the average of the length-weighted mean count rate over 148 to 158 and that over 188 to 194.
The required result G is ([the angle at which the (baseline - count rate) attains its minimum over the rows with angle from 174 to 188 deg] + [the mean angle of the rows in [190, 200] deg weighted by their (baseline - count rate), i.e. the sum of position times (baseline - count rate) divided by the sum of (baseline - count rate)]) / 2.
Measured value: 191.0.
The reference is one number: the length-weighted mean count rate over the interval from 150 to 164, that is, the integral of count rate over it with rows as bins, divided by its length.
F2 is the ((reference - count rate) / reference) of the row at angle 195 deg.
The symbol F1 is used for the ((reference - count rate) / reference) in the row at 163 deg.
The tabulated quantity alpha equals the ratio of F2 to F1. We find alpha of -2.6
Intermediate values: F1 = 0.07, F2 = -0.18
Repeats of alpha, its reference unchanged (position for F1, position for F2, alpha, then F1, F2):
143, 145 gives 1.1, 0.25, 0.26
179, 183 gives -0.1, 0.14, -0.01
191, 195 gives 1.1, -0.17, -0.18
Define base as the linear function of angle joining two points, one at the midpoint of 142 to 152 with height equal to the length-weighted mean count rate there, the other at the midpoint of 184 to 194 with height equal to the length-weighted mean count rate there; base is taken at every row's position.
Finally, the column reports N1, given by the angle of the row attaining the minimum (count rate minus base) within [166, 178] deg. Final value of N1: 173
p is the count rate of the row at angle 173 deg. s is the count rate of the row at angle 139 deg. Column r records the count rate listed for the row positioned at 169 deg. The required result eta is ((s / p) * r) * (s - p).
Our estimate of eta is 22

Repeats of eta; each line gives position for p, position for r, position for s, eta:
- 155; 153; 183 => -8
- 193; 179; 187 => -14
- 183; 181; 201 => 44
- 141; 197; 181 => 134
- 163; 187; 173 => -82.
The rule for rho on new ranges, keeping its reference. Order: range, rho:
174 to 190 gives 175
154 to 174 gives 173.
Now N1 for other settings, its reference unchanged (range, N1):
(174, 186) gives 175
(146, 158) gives 147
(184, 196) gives 185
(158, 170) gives 169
